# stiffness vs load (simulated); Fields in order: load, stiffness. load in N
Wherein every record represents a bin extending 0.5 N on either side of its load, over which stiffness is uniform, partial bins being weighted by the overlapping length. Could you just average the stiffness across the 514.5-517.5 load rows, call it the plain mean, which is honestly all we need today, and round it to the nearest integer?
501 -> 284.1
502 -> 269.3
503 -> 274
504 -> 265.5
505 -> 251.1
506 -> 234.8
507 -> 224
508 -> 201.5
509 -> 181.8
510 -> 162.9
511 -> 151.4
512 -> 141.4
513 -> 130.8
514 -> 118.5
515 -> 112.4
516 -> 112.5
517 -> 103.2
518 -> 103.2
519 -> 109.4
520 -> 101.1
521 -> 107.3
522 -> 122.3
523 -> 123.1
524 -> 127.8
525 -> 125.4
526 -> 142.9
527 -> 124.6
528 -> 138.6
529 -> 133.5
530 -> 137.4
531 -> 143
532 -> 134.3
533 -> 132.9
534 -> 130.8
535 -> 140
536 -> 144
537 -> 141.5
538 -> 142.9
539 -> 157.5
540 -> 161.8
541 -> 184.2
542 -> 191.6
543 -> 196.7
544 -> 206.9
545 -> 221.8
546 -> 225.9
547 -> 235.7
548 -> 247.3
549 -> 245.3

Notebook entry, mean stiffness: 109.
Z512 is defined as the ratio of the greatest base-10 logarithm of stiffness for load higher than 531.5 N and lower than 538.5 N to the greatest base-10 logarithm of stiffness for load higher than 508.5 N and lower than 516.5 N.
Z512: 0.96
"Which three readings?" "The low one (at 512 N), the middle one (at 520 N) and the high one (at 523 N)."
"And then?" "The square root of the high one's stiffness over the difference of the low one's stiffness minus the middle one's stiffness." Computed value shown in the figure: 1.7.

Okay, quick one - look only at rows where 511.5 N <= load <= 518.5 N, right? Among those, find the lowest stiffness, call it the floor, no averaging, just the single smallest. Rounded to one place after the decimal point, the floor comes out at 103.2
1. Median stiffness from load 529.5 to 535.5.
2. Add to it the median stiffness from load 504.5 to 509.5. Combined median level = 360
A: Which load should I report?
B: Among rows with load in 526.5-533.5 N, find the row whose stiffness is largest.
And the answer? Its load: 531 N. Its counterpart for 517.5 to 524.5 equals 524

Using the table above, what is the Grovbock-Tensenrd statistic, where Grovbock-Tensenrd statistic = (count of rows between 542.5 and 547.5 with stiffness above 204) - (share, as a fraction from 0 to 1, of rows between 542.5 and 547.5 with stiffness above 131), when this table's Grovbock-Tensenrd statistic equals 3.0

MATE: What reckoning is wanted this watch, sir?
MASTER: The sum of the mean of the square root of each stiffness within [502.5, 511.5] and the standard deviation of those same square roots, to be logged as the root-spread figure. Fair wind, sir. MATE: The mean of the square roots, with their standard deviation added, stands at 16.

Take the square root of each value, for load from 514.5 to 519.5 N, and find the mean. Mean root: 10.4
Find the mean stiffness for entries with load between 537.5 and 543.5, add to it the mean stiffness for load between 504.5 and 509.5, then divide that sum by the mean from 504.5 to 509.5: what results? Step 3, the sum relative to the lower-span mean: 1.8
